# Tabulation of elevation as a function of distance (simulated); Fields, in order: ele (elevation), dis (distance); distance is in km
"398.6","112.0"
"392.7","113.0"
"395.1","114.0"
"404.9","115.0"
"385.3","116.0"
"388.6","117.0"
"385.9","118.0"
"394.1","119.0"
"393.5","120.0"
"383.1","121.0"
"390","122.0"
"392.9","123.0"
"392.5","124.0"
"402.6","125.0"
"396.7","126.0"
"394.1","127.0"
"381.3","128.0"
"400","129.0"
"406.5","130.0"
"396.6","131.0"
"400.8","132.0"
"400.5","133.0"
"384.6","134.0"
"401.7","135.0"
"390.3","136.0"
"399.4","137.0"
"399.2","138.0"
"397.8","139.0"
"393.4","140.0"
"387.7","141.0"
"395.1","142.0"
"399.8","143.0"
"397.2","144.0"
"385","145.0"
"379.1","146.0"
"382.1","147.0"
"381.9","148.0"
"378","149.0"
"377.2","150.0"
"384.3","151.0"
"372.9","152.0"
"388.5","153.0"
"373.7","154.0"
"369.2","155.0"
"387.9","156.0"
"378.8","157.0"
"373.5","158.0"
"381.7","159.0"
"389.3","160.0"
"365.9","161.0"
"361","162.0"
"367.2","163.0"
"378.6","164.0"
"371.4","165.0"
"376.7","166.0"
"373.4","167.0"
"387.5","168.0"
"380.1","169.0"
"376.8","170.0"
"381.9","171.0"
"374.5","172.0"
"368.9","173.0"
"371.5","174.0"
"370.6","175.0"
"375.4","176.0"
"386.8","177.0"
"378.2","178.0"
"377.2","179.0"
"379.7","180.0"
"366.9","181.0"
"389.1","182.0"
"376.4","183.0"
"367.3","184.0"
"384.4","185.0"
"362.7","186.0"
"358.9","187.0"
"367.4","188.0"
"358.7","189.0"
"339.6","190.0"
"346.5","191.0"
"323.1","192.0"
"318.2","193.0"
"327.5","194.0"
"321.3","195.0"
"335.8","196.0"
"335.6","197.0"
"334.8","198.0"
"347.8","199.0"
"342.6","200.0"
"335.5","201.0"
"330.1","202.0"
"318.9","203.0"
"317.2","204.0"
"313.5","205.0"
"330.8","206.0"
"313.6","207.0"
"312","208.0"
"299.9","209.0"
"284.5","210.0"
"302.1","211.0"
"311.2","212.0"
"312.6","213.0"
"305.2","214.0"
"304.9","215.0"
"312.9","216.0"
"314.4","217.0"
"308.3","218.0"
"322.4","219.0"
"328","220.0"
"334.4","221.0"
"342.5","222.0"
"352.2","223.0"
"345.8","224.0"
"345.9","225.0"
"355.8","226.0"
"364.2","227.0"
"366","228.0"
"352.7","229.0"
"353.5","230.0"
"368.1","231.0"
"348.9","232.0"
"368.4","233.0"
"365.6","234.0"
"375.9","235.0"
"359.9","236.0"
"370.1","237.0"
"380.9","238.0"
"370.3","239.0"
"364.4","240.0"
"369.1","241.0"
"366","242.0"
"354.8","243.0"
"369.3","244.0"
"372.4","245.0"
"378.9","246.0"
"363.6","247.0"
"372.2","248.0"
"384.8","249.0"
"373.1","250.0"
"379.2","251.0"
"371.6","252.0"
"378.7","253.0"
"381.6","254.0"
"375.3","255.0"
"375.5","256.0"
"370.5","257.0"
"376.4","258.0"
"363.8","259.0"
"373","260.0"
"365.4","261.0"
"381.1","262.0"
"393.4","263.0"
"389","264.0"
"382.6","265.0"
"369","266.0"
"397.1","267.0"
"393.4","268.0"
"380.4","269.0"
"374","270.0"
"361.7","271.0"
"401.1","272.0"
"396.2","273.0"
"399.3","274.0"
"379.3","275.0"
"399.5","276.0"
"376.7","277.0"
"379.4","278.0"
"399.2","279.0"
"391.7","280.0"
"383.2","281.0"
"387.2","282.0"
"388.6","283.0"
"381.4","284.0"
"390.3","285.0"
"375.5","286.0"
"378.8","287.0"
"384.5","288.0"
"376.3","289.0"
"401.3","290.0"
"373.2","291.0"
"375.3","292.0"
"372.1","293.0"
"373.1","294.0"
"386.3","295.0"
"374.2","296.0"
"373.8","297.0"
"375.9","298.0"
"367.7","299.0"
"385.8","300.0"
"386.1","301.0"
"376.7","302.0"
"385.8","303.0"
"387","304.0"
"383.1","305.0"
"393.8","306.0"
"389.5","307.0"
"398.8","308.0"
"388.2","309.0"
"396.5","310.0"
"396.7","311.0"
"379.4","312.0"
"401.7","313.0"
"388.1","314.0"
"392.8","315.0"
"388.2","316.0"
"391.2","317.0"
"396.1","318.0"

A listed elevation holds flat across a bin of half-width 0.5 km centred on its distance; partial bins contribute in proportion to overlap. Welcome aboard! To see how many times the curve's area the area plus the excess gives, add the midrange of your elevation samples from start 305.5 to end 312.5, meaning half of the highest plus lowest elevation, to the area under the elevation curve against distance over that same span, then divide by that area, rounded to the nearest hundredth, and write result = 1.14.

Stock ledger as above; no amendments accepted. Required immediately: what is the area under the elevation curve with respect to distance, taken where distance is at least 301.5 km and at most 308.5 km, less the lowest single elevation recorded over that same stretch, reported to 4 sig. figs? 2338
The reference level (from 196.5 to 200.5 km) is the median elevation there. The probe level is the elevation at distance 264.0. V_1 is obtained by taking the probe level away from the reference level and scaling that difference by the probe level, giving -0.13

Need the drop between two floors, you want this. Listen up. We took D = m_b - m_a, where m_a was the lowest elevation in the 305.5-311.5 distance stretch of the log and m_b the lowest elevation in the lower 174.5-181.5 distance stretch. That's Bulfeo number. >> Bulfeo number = -21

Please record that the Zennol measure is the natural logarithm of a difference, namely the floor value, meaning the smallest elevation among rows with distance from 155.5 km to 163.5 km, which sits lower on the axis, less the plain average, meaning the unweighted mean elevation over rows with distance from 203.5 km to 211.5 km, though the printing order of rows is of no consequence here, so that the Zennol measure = 3.9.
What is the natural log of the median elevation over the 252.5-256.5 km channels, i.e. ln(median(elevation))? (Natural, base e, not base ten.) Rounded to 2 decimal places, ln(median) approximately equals 5.93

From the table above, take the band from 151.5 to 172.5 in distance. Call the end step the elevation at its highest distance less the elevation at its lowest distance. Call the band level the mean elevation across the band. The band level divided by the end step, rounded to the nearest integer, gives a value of 235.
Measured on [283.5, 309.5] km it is 56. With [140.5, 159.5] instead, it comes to -64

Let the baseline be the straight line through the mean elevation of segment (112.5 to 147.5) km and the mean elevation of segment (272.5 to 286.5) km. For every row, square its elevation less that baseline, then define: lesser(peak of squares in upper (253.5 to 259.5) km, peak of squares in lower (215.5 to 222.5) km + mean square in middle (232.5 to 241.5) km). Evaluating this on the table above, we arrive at 608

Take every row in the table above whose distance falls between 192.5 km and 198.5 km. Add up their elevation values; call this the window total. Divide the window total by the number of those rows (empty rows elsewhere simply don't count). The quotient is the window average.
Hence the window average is 329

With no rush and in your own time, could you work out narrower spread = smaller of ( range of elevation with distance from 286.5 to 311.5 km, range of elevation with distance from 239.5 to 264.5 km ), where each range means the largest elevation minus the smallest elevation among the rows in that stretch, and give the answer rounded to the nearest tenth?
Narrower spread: 33.6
